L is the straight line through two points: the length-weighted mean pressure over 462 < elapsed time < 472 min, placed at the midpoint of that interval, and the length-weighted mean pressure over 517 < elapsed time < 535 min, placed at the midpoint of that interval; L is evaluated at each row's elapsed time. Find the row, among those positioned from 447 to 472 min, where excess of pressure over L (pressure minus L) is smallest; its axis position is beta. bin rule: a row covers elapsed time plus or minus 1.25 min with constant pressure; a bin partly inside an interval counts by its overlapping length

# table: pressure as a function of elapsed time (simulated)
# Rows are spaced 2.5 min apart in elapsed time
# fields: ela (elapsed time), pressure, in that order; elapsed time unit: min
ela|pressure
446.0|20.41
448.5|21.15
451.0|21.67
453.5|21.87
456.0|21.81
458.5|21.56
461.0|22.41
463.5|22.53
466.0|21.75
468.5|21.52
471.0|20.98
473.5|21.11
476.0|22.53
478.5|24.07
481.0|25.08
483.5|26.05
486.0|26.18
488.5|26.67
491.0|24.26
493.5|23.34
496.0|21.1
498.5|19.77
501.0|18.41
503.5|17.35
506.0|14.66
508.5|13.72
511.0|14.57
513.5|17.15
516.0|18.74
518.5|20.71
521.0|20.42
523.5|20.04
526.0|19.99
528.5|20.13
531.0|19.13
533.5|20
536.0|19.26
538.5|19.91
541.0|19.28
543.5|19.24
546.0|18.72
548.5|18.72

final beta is 448.5 min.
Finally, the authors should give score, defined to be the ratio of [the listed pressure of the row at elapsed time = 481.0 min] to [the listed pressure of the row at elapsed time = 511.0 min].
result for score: 1.72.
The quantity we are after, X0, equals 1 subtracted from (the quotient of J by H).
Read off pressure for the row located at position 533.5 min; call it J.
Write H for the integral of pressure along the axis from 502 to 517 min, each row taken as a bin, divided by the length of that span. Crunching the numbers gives 0.25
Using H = 16.0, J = 20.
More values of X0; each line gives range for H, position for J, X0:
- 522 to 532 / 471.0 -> 0.06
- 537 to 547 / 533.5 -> 0.04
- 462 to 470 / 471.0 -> -0.04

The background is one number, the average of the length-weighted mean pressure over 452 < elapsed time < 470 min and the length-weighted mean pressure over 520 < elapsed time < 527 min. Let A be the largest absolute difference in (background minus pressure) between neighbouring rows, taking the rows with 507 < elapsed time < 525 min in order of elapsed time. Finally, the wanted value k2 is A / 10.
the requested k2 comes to 0.26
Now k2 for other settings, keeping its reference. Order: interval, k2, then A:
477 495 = 0.24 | 2.4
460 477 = 0.14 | 1.4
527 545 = 0.10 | 1.0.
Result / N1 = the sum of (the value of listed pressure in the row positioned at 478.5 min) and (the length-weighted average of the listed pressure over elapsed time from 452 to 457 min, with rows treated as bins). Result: 46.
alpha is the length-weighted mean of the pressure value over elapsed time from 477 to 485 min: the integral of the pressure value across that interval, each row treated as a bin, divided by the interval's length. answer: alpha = 25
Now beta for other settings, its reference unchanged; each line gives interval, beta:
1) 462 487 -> 471.0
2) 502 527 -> 508.5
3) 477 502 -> 501.0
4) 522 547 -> 531.0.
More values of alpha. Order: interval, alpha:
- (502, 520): 17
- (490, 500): 22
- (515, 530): 20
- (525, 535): 20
